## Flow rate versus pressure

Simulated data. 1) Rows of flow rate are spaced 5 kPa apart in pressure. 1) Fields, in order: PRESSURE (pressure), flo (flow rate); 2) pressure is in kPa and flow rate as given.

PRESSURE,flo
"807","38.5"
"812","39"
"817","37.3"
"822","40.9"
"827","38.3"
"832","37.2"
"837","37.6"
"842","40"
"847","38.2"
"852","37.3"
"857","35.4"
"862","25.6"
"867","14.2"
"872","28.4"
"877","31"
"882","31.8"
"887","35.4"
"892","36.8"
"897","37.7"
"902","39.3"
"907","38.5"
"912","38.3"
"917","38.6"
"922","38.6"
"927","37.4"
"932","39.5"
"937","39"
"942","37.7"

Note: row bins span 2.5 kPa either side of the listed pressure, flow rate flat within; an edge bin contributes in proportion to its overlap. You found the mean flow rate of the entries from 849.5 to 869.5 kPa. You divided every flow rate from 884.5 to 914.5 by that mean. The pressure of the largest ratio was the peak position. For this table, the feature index 902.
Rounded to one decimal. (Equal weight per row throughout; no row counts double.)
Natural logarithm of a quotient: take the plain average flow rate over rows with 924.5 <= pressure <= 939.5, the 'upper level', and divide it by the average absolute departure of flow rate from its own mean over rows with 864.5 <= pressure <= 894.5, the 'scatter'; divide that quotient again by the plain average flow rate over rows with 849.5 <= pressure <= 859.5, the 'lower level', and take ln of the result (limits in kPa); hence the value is -1.6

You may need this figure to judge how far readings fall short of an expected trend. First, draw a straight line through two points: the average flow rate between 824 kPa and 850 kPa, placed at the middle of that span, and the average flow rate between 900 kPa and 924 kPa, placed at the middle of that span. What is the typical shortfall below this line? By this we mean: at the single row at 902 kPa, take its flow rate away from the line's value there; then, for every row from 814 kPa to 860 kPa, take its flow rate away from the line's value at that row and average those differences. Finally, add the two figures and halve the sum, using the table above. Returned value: -0.2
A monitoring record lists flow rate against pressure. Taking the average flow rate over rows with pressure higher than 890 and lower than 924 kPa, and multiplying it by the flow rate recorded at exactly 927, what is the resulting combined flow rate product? 1431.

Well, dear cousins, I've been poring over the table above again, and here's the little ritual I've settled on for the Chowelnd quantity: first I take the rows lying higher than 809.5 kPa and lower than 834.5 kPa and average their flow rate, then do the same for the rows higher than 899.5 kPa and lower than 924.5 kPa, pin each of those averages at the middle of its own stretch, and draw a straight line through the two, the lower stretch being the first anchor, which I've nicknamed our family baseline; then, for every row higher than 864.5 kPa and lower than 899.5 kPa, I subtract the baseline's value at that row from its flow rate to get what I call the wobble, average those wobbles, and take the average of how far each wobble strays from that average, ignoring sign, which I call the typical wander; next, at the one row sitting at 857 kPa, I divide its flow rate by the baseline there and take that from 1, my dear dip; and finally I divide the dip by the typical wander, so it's 0.015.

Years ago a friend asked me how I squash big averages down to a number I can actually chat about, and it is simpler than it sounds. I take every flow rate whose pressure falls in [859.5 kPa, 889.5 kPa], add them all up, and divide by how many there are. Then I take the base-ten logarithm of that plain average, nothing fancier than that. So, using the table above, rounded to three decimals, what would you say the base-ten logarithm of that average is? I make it 1.443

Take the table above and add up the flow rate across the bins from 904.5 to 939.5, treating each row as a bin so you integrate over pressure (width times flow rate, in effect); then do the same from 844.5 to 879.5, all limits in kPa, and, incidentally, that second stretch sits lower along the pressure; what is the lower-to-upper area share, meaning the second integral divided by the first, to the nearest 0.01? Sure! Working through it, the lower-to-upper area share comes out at 0.78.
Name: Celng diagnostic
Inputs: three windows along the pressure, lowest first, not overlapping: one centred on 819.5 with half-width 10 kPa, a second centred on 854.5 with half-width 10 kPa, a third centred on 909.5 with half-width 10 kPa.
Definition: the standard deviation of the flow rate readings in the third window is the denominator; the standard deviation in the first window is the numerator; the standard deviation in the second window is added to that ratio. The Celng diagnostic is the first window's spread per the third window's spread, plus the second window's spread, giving 9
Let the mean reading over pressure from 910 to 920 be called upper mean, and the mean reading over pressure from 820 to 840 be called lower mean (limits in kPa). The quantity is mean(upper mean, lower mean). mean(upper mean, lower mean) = 38.5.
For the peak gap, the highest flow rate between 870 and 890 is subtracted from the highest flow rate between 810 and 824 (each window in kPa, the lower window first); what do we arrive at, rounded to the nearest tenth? 5.5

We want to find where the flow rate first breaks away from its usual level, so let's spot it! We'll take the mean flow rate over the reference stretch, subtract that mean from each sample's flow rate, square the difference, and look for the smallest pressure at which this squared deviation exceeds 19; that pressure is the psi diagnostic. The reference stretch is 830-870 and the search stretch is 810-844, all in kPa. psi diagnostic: 812 kPa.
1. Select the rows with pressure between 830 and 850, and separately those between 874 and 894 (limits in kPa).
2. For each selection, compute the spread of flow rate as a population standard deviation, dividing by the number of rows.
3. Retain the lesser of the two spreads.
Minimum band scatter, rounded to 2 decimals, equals 1.07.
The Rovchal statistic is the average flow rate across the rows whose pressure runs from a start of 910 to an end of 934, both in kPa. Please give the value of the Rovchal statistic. 38.5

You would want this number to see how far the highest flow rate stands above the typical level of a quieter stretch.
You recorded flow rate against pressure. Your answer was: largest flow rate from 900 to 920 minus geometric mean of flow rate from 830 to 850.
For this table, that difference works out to 1.1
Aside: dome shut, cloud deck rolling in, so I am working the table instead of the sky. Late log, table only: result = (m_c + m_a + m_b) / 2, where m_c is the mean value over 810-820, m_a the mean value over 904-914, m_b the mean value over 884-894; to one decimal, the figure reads 56.3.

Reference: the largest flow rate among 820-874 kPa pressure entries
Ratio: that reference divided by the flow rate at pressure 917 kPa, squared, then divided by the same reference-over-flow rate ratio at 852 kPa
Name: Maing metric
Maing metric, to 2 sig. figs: 1.0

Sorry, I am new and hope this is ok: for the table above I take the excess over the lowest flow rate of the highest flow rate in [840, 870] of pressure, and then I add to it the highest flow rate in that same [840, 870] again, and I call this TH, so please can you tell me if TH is 66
